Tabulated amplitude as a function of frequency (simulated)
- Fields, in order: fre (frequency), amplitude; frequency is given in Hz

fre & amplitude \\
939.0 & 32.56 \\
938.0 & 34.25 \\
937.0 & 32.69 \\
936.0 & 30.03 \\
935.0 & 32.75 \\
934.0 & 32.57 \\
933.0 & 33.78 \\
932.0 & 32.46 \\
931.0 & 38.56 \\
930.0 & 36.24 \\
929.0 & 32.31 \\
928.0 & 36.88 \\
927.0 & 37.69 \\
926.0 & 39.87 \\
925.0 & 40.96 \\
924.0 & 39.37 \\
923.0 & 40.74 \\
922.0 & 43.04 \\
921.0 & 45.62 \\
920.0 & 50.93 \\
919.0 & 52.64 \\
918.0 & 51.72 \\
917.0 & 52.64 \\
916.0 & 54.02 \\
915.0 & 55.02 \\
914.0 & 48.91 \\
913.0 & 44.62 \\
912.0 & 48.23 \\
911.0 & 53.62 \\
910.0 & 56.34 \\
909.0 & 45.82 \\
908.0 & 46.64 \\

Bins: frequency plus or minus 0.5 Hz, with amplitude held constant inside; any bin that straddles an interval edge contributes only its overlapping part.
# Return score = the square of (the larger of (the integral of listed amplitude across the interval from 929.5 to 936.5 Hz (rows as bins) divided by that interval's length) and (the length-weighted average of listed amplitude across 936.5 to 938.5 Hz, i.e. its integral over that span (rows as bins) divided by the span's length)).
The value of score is 1140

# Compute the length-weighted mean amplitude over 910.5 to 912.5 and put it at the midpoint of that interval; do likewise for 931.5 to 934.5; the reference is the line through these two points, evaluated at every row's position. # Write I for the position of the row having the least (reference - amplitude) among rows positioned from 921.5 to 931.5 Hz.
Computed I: 931.0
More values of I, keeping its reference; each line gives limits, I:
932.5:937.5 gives 937.0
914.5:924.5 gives 919.0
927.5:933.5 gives 931.0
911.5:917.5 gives 915.0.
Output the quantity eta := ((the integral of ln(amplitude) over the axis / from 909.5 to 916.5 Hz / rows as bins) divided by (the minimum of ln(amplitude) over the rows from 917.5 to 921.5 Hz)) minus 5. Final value 2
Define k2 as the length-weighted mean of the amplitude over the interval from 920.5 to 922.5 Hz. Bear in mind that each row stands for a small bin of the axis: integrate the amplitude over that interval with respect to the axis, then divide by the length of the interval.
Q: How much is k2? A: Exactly 44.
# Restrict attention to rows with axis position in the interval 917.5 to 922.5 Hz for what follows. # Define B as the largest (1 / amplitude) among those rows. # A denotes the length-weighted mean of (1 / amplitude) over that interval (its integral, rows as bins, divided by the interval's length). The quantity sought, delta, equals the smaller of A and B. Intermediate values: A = 0.021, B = 0.023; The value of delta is 0.021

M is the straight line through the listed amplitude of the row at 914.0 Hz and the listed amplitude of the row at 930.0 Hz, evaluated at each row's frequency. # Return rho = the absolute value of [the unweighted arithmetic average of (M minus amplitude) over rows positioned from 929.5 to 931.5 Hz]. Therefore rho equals 2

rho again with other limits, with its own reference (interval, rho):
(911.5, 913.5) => 4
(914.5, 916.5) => 7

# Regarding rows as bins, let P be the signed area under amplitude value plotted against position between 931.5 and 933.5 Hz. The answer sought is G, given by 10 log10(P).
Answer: 18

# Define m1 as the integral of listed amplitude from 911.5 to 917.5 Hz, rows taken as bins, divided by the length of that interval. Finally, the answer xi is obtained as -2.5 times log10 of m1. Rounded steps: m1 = 51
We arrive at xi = -4.26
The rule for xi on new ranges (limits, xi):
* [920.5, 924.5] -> -4.06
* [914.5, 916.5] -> -4.34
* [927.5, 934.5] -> -3.85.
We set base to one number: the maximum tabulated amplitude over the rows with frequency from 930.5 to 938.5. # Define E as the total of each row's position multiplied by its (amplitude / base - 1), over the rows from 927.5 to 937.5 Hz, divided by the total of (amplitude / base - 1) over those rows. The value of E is 933.4 Hz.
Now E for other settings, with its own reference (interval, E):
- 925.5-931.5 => 929.3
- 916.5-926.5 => 919.5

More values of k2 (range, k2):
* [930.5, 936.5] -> 33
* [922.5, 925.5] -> 40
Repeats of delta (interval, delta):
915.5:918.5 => 0.019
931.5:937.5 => 0.031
